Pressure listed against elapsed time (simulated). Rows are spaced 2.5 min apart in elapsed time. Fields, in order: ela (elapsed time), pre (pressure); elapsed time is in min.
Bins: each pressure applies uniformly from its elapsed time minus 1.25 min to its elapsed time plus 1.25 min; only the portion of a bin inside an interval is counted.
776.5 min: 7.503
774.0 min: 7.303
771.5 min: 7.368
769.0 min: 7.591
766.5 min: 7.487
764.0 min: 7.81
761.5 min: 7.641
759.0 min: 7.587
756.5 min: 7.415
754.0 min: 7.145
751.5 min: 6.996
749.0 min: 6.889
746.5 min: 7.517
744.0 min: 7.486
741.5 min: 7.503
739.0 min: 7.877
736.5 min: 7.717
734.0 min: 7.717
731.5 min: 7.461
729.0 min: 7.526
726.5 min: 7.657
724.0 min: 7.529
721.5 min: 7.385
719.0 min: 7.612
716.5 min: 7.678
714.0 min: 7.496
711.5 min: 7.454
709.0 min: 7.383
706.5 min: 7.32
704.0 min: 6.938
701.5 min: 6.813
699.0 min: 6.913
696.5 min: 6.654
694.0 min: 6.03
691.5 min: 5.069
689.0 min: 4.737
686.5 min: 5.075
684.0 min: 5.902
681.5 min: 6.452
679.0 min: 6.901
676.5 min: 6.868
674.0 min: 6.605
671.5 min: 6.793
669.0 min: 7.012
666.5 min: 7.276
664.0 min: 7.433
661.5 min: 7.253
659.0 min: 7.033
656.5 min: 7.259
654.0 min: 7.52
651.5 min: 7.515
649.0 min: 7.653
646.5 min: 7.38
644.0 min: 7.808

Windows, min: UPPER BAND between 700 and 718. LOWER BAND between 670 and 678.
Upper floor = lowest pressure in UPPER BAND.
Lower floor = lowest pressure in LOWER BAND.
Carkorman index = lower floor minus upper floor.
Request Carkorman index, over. -0.2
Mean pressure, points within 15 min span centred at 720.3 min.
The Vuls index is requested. 7.6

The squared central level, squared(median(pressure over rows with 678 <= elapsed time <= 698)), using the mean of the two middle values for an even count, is 36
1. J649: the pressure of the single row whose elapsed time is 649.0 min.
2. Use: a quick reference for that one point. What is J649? 7.653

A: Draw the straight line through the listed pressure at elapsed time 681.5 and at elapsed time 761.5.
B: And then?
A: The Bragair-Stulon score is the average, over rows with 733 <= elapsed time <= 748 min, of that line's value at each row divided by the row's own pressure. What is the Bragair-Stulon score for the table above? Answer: 0.96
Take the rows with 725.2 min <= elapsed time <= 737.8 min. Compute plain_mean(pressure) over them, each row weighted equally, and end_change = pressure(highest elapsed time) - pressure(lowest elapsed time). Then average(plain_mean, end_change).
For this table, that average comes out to 3.84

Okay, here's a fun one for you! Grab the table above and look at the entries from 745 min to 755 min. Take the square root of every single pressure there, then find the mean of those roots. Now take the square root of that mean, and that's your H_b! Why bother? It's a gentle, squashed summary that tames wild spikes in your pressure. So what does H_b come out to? 1.63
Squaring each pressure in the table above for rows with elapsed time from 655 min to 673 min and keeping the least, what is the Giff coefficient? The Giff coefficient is 46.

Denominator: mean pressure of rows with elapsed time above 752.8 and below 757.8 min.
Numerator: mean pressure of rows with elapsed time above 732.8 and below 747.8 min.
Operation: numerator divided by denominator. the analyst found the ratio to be 1.05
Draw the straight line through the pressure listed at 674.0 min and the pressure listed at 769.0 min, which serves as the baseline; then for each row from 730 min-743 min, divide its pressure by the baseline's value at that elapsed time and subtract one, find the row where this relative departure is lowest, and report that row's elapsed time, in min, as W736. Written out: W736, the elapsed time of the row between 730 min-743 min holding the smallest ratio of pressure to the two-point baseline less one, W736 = 741.5 min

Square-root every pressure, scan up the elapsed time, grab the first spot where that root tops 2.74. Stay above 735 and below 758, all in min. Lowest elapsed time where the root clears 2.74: 736.5 min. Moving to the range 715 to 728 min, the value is 716.5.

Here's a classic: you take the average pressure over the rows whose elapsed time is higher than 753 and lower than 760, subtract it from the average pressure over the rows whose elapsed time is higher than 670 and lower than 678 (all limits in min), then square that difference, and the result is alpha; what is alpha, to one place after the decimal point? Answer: 0.4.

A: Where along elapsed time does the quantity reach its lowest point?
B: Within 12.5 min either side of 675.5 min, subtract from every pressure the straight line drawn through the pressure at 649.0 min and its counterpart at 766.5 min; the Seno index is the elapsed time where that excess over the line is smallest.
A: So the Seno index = 686.5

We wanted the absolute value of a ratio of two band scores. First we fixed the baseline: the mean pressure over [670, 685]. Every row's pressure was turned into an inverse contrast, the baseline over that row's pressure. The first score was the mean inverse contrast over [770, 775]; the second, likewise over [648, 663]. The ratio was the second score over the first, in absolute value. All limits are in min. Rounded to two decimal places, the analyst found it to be 1.00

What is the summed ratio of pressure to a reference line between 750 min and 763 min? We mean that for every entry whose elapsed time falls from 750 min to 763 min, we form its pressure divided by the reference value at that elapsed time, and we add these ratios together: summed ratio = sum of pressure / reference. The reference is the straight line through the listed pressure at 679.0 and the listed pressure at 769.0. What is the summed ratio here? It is 4.91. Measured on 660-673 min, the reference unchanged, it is 5.26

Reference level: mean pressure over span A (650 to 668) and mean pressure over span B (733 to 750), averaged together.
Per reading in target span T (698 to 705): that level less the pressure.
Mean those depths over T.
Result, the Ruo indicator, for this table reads 0.5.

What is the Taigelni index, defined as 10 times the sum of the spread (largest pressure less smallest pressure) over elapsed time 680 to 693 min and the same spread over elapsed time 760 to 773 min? 22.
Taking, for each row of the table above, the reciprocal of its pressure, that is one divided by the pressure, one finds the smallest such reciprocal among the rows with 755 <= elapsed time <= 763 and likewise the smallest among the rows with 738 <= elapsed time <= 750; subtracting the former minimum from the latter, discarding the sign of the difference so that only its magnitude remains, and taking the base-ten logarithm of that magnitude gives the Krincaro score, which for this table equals -2.41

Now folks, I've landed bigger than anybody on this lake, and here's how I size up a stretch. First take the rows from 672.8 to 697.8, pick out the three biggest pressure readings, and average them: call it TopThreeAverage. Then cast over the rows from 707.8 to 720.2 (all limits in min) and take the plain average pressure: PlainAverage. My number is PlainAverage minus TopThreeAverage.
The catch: 0.7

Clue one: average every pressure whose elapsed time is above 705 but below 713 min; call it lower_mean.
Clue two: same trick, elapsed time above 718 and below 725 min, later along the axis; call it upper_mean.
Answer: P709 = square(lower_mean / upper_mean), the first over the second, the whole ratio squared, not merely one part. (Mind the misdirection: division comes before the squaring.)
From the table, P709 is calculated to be 0.97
